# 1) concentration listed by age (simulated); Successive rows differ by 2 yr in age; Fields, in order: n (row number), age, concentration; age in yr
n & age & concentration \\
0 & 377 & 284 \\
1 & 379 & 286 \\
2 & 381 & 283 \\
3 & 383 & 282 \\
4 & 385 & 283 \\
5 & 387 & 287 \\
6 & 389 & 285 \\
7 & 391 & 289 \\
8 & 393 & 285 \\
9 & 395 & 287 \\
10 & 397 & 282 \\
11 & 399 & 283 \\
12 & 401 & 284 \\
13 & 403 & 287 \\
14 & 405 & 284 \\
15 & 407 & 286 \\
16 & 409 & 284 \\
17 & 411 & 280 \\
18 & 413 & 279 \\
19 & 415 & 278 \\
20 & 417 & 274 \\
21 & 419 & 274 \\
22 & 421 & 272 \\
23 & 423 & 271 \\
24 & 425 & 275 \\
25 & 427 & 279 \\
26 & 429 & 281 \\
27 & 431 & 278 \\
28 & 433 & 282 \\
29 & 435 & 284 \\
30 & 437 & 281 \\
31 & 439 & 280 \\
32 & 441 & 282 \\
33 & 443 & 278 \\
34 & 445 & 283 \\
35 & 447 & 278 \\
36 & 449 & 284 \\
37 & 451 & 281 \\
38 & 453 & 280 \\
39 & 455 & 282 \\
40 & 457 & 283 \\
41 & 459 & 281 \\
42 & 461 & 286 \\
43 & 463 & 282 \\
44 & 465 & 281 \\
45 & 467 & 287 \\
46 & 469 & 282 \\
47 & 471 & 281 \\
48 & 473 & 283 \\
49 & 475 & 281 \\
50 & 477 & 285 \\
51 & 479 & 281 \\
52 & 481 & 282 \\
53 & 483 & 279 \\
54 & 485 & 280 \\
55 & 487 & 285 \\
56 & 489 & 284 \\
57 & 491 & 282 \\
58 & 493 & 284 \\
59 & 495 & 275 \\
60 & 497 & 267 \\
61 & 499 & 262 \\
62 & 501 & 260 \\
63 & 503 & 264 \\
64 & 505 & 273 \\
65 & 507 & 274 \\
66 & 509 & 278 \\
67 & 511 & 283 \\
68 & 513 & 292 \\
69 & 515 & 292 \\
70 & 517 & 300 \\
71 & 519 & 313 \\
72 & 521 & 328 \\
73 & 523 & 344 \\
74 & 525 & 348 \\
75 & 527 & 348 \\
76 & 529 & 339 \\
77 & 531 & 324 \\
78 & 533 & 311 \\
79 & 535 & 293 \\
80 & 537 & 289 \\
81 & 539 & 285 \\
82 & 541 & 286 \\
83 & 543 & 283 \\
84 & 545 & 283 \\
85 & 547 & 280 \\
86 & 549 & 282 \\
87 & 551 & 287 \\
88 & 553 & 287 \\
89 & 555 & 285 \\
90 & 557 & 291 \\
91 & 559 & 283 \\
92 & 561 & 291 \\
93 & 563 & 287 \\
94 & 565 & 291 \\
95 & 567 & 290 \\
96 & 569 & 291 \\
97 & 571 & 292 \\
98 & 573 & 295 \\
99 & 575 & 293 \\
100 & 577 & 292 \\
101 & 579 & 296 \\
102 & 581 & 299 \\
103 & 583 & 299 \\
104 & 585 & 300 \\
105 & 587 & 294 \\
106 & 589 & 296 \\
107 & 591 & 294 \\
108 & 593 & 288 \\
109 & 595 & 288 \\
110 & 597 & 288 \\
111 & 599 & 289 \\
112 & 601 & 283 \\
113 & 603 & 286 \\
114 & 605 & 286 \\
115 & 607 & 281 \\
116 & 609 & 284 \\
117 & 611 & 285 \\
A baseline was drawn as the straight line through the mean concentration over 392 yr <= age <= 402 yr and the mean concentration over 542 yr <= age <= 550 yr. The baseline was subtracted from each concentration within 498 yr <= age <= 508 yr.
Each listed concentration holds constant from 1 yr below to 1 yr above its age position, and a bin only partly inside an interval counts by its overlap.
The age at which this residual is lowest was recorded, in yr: 501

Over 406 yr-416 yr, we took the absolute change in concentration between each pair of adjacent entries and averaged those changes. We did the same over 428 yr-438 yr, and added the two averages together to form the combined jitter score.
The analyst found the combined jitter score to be 5.0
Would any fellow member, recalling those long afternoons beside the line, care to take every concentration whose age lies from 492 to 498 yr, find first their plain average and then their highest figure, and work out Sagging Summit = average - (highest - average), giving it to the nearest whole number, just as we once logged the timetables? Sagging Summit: 267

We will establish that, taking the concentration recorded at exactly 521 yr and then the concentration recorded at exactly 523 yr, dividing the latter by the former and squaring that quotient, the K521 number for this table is 1.10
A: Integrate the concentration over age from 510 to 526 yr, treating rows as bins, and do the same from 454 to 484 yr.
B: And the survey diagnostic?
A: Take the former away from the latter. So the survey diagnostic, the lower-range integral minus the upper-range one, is 3472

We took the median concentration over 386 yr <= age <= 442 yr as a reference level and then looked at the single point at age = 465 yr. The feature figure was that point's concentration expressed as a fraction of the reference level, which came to 0.996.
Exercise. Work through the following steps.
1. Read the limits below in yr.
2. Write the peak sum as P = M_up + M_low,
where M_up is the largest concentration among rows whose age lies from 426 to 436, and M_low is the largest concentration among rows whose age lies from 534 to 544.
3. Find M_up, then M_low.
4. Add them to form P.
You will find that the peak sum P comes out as 577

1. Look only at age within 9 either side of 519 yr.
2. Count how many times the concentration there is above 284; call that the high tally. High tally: 8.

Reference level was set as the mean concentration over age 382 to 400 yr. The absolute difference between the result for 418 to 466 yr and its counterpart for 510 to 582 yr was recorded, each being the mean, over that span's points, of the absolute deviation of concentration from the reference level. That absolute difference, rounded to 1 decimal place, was 9.8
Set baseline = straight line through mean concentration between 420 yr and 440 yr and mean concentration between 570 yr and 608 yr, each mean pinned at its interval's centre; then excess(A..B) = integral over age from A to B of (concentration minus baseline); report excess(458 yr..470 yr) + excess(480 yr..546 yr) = 541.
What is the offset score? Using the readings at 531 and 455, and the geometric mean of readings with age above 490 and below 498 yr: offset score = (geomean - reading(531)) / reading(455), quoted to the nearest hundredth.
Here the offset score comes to -0.17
